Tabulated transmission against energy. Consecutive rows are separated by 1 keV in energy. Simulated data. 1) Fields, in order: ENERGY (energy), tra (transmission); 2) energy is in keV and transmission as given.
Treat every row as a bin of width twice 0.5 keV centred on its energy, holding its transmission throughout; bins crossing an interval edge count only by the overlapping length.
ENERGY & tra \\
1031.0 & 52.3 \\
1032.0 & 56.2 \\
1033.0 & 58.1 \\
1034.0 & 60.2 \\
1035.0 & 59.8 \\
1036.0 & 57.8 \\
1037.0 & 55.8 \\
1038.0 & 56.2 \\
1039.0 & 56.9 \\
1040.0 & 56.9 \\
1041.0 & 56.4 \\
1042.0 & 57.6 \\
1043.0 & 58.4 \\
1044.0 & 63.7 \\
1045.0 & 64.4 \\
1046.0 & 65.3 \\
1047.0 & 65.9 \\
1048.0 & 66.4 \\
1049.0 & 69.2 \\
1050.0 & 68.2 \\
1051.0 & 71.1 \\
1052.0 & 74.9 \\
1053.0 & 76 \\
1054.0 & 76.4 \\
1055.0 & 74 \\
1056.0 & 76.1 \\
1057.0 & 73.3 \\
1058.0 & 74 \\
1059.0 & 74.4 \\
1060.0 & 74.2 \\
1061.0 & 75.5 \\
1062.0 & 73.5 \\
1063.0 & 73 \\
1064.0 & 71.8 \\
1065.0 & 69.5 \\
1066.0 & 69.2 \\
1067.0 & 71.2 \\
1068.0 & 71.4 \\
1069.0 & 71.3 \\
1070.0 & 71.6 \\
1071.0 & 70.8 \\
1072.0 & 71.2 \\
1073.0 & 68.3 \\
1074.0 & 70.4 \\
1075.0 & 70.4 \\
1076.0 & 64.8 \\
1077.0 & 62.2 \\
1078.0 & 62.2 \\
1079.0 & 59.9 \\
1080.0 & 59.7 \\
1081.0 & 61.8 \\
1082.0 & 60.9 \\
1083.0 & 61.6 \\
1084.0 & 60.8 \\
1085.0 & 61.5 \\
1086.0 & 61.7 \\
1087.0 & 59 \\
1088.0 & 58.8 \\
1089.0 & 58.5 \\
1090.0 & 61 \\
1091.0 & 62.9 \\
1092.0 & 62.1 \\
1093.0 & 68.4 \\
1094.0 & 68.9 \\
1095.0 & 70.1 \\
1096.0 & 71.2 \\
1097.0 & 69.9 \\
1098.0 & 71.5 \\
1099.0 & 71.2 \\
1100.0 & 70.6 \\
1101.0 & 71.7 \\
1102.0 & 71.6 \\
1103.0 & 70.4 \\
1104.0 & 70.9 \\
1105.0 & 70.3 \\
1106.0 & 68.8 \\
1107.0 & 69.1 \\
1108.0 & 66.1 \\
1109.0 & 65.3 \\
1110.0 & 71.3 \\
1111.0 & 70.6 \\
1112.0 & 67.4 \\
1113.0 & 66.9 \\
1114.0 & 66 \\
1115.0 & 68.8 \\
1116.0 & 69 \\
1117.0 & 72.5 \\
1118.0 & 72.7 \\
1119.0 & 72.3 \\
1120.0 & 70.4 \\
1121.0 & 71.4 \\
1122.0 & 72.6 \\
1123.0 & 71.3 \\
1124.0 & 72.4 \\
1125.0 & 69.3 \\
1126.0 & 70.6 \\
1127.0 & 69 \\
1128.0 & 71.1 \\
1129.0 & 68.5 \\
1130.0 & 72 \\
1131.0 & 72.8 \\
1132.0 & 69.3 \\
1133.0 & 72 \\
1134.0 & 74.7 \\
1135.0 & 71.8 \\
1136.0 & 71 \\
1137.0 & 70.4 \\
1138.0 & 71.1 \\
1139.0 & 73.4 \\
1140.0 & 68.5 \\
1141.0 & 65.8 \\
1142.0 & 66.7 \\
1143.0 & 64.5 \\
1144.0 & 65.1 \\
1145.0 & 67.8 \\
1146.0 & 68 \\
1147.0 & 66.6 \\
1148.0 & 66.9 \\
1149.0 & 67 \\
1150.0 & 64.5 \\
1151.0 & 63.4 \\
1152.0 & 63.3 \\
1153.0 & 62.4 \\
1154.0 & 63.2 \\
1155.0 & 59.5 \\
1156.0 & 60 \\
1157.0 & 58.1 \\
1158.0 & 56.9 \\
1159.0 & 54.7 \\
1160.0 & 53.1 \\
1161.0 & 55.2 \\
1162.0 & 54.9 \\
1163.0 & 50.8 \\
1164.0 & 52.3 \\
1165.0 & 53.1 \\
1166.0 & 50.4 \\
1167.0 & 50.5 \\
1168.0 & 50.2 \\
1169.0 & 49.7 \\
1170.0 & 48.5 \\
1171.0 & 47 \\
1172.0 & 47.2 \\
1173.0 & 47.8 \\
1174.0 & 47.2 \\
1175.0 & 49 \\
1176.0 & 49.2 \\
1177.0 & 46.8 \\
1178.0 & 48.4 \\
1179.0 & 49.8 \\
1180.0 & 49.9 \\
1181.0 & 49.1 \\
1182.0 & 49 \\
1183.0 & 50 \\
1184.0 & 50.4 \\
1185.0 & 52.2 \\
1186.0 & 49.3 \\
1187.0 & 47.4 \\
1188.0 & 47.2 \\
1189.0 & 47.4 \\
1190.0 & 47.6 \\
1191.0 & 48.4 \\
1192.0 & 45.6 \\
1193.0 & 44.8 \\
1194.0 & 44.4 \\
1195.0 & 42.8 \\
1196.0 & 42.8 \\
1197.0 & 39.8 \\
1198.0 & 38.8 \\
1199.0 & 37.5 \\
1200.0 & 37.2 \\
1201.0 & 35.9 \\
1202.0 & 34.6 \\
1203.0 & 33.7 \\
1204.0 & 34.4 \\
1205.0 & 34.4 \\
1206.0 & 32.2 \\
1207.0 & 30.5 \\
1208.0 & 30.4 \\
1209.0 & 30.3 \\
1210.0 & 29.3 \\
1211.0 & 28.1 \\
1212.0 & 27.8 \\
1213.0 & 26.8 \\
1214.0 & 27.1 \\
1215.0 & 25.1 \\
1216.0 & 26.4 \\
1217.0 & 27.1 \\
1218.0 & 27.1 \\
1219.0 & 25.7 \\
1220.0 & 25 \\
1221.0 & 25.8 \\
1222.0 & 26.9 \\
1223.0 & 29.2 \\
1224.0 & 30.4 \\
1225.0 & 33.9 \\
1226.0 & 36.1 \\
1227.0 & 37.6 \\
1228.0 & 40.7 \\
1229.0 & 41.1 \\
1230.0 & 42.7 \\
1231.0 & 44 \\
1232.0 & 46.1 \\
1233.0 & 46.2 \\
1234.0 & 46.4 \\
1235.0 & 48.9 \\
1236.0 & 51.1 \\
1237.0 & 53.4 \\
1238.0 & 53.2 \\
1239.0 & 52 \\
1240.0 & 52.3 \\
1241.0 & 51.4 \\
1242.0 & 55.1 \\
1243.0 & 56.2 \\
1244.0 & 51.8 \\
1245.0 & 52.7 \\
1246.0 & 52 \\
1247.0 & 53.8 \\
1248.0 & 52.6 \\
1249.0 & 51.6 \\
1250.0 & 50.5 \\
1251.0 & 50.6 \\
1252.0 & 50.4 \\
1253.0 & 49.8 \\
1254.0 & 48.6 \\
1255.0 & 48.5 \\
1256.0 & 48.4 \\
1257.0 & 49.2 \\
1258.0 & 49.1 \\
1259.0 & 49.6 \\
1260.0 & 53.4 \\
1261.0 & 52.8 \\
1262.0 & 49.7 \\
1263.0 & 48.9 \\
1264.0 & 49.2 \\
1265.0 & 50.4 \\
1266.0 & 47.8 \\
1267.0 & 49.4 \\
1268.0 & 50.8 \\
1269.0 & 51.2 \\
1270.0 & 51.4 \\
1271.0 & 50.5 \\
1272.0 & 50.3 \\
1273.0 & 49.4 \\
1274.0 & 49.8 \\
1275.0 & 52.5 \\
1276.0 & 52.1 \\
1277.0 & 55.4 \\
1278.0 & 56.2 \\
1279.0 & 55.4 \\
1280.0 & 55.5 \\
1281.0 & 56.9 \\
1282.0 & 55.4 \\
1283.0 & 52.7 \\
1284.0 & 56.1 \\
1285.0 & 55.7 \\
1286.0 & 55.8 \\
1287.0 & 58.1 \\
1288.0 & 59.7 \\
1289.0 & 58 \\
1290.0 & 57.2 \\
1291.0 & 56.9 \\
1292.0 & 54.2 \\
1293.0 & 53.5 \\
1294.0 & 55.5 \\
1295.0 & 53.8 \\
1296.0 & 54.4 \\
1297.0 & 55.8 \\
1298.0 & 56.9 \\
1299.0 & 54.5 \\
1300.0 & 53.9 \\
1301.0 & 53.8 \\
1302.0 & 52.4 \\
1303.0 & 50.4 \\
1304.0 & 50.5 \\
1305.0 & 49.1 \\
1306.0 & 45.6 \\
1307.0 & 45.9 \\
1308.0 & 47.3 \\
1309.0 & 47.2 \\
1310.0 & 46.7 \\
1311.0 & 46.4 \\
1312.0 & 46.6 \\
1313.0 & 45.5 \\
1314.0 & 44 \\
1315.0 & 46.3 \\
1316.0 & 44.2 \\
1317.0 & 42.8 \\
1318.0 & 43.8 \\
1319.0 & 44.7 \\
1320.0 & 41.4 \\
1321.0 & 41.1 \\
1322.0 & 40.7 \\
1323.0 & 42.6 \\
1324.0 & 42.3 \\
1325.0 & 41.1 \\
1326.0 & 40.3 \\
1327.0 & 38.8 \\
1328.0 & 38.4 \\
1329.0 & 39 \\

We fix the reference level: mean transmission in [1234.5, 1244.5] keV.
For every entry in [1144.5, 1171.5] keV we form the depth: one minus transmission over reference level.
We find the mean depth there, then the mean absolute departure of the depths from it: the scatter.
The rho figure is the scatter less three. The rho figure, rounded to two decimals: -2.89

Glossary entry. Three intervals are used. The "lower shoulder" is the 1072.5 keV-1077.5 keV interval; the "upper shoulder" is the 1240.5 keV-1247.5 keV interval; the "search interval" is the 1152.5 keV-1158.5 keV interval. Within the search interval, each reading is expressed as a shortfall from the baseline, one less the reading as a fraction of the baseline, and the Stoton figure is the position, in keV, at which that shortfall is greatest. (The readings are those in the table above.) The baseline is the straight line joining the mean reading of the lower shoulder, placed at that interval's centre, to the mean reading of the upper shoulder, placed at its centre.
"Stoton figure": 1158.0 keV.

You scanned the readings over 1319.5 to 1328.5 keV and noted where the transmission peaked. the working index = 1323.0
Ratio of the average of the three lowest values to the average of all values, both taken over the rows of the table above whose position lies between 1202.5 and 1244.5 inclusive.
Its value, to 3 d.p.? 0.674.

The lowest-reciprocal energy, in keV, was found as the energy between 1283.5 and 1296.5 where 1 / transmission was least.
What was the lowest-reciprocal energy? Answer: 1288.0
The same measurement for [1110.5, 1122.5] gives 1118.0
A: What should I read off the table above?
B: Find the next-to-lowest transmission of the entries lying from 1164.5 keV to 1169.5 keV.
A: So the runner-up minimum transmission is 50.2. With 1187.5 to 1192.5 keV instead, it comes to 47.2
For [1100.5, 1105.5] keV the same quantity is 70.4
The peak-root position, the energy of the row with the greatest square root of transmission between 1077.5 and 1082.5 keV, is 1078.0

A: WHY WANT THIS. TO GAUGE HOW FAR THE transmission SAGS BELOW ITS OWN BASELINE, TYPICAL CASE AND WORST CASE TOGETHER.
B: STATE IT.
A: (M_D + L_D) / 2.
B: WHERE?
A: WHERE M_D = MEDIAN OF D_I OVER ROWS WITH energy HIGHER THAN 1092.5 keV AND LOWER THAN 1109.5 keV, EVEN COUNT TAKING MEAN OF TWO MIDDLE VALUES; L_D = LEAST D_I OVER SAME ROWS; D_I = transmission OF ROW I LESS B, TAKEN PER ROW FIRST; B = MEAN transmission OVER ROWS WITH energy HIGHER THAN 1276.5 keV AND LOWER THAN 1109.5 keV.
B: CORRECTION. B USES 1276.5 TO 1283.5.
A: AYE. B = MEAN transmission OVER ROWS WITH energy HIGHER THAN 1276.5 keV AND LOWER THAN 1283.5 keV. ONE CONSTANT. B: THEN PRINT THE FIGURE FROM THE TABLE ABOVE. 12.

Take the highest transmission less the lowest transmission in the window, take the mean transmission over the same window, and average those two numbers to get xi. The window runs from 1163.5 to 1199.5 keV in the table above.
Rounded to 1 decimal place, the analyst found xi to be 31.6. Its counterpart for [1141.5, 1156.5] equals 36.5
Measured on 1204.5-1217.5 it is 19.1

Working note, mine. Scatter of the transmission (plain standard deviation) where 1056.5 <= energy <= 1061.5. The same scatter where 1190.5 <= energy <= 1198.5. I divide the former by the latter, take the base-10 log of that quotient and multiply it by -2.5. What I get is 1.5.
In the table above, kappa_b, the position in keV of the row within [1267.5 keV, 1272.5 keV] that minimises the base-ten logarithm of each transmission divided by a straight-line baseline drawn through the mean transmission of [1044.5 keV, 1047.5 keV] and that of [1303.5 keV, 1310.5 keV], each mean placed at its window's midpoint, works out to 1272.0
